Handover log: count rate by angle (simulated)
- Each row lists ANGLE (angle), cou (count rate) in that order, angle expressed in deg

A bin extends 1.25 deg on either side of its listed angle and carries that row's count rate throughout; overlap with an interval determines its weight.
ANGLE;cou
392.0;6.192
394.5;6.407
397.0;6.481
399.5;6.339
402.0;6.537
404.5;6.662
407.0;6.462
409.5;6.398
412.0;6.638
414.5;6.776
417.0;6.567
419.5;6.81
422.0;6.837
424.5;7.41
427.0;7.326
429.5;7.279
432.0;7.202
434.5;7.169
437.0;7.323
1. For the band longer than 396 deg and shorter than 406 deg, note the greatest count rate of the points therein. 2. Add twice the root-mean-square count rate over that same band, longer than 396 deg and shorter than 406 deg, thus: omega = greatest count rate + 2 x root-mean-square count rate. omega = 19.7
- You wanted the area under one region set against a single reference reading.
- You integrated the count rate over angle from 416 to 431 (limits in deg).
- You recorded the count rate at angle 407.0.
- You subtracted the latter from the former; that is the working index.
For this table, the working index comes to 99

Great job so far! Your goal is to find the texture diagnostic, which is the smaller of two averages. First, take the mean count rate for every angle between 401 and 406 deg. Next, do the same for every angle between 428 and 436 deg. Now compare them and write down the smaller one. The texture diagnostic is 6.60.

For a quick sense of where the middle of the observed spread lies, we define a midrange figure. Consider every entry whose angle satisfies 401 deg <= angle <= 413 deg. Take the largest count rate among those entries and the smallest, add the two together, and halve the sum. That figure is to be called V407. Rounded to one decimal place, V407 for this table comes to 6.5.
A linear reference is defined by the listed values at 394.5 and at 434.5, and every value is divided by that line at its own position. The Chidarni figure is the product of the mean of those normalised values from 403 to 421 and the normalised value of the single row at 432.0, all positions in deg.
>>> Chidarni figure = 0.99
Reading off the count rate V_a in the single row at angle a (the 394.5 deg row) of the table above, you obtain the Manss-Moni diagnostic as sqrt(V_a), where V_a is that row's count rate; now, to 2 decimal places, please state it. 2.53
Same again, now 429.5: 2.70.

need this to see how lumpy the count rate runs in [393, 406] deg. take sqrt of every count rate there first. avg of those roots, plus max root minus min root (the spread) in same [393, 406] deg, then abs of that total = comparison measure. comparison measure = 2.61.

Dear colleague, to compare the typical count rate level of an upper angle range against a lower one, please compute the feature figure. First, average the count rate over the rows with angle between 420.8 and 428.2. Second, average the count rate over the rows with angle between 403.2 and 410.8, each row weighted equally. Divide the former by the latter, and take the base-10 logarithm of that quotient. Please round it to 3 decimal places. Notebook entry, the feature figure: 0.043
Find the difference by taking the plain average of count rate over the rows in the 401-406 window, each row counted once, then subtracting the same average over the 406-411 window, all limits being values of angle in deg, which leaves 0.2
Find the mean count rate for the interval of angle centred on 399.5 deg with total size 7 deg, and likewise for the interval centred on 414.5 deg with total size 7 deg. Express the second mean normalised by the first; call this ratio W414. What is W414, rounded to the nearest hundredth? 1.03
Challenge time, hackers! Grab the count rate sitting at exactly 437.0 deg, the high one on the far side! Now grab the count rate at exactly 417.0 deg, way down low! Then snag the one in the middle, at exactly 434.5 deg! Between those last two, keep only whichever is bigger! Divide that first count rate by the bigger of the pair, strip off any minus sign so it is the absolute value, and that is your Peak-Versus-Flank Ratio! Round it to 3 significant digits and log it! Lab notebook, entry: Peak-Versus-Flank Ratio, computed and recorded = 1.02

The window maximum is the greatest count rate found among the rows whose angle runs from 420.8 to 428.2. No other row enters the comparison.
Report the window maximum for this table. 7.41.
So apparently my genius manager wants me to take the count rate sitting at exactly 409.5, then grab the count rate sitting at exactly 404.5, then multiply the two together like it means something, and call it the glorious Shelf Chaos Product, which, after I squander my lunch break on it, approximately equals 42.6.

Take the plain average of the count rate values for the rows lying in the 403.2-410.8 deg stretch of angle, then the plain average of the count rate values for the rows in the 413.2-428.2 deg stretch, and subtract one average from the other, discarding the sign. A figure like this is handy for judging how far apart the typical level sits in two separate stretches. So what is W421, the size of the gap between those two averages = 0.4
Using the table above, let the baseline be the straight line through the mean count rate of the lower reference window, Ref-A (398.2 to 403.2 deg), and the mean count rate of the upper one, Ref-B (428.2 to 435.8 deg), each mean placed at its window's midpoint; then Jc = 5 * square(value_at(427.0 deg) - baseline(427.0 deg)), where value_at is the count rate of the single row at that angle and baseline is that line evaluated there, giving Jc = 0.27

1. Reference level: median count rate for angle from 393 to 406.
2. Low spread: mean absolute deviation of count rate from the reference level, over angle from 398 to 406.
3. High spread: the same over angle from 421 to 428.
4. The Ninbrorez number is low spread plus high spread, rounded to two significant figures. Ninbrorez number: 0.84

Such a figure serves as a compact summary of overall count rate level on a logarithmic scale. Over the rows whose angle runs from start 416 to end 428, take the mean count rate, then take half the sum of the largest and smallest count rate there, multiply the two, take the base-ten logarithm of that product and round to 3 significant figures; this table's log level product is 1.69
